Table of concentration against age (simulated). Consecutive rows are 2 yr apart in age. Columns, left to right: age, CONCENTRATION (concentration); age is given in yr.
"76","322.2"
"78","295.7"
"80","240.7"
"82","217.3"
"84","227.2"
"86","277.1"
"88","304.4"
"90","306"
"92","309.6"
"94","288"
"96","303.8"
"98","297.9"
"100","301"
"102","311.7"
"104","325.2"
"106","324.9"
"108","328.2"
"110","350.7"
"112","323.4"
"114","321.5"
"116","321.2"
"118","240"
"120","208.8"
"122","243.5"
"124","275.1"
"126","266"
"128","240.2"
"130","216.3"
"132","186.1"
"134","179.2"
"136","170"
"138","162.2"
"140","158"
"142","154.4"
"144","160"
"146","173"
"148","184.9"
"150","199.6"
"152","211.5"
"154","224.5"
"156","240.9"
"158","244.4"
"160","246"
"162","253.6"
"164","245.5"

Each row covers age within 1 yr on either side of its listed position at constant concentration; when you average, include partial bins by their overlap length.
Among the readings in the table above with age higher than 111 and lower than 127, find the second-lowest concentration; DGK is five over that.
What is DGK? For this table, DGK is 0.021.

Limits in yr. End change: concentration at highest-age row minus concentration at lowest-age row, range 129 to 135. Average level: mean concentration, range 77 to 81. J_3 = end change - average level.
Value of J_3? -305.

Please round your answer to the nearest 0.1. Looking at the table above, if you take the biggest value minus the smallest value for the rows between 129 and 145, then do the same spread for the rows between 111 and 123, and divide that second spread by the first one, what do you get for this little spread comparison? 1.9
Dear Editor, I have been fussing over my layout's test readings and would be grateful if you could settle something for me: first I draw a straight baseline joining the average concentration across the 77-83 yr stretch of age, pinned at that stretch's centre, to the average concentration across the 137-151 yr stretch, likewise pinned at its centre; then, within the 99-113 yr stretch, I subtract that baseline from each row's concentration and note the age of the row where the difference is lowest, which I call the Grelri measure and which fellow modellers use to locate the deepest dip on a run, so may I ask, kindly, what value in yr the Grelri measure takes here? 100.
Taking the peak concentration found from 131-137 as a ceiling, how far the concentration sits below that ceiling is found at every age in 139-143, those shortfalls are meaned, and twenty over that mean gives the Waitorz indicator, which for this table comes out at 0.67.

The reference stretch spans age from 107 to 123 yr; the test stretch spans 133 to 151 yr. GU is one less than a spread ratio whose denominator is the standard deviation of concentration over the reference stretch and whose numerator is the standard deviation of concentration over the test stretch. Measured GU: -0.7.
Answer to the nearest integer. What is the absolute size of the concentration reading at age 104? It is 325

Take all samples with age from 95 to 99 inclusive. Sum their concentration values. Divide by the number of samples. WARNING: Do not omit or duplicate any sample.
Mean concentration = 301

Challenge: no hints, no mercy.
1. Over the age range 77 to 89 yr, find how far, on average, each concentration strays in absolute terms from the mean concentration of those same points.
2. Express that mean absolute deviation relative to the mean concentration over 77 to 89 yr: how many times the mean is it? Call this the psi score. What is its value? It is 0.12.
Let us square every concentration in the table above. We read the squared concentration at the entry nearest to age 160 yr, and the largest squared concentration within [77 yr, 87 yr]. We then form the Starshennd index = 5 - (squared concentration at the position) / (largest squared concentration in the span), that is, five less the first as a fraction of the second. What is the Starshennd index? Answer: 4.3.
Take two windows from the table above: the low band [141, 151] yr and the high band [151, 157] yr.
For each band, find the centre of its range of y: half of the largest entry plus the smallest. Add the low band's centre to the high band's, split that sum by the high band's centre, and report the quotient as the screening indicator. 1.8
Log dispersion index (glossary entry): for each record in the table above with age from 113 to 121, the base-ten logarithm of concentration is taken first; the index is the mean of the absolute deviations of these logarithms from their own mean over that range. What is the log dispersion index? 0.079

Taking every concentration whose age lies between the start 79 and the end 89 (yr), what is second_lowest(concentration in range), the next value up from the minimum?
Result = 227.2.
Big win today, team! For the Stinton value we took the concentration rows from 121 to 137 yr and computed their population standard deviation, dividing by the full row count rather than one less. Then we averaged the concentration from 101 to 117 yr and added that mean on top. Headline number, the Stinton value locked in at 364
